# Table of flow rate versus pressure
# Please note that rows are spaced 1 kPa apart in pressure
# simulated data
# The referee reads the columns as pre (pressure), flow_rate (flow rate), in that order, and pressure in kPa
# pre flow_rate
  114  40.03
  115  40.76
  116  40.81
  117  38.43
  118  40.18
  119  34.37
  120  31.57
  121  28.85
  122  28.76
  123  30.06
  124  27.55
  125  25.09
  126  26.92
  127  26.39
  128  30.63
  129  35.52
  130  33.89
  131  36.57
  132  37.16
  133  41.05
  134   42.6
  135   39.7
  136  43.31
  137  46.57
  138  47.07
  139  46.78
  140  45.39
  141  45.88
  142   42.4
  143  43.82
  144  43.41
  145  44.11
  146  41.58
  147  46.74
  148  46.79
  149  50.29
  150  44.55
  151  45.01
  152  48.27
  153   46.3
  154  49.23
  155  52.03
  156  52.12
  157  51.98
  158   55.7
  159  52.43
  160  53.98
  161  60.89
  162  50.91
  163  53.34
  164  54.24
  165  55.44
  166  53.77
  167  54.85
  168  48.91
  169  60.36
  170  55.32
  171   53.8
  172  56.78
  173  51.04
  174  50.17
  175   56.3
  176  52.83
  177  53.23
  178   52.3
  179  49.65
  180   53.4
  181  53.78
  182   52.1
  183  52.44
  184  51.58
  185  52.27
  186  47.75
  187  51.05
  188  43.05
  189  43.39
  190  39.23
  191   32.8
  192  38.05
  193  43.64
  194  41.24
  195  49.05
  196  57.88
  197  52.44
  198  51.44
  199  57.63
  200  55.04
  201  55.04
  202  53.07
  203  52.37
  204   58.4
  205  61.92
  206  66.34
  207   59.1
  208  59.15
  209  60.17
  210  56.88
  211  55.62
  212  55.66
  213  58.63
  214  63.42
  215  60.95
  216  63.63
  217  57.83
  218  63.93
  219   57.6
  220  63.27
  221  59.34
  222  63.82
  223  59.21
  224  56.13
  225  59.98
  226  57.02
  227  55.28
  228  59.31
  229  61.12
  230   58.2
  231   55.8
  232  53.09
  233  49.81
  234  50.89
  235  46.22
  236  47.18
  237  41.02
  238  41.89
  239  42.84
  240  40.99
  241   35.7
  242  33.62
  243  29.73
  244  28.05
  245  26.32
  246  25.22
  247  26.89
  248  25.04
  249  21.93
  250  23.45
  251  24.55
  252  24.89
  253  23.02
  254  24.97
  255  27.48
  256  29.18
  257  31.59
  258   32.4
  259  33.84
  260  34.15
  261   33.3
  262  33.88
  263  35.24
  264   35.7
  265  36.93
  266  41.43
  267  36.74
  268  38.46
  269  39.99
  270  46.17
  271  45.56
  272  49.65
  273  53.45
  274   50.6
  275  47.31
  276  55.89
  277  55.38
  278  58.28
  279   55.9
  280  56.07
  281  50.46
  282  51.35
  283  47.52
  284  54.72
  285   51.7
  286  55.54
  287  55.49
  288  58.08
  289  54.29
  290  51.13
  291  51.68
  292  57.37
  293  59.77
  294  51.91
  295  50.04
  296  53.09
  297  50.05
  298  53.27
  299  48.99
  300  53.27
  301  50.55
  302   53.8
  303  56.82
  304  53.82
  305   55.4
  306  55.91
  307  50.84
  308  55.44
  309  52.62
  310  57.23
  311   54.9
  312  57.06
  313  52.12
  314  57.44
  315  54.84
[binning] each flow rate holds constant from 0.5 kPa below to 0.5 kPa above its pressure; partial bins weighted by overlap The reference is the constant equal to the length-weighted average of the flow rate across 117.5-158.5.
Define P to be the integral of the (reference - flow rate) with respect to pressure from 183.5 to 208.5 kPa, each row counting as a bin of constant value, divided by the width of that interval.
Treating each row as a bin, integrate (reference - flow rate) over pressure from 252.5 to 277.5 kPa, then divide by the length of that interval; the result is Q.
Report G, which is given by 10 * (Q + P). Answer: -80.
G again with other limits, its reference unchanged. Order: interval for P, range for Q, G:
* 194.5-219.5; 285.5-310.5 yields -298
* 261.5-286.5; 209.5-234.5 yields -238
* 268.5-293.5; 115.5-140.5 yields -70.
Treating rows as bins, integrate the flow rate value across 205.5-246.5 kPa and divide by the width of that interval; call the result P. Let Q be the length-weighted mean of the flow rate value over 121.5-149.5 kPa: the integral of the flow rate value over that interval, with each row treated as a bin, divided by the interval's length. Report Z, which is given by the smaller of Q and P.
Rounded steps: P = 52.2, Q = 39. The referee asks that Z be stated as 39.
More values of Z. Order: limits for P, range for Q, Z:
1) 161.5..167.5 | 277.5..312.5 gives 54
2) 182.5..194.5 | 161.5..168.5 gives 45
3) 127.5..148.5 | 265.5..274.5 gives 42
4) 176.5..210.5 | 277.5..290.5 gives 52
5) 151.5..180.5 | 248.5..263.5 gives 29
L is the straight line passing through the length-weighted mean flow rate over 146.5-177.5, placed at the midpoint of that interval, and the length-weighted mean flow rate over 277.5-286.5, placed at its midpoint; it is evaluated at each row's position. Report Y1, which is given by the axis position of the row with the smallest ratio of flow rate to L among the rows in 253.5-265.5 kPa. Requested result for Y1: 254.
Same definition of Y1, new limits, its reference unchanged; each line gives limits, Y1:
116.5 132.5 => 125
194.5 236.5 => 235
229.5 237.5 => 237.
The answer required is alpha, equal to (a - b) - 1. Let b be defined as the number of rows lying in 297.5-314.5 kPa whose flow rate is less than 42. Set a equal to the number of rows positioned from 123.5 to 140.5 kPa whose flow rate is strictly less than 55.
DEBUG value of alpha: 16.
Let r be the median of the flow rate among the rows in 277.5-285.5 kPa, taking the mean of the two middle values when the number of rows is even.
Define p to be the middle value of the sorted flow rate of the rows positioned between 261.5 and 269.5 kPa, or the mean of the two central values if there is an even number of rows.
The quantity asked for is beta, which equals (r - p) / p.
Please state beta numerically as 0.44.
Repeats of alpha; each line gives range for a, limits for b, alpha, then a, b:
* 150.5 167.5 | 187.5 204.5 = 9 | 14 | 4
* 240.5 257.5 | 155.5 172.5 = 16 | 17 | 0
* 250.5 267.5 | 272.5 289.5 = 16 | 17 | 0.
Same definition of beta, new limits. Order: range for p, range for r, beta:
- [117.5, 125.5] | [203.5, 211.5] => 1.01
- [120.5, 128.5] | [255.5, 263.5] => 0.19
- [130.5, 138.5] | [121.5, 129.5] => -0.33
